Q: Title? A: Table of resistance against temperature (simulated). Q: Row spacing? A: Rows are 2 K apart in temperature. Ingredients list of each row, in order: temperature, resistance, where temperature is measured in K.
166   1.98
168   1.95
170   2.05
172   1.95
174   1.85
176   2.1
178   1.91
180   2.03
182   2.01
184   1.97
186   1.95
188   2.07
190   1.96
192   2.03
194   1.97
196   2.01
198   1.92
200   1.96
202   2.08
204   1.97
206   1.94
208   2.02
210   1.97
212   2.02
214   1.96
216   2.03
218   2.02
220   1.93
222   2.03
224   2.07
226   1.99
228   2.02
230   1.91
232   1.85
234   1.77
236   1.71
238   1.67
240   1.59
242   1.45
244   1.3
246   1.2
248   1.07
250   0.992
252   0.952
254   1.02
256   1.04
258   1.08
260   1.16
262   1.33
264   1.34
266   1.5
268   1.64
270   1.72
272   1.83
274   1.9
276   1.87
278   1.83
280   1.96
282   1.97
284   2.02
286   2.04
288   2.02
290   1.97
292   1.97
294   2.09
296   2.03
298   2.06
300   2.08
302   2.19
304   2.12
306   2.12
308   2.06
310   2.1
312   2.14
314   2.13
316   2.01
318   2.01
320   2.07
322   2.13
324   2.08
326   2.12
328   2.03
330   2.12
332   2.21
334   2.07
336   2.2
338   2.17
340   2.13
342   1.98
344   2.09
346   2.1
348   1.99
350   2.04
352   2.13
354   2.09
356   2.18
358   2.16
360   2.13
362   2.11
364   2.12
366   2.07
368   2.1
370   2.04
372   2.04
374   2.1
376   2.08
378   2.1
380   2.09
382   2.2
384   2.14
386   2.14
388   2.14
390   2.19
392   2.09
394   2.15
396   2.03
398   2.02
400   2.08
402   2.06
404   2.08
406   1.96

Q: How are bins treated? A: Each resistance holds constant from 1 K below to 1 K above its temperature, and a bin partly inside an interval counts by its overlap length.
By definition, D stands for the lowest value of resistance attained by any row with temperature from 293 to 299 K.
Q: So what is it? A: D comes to 2.03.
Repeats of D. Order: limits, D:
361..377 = 2.04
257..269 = 1.08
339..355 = 1.98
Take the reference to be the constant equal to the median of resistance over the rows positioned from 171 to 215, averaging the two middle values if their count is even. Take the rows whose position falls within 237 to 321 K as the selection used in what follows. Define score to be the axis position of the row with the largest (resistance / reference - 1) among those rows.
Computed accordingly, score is 302 K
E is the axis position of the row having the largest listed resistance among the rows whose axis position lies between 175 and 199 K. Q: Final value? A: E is 176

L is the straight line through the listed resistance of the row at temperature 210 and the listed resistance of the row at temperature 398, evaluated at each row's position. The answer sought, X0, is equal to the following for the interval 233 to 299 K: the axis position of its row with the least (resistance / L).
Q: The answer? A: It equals 252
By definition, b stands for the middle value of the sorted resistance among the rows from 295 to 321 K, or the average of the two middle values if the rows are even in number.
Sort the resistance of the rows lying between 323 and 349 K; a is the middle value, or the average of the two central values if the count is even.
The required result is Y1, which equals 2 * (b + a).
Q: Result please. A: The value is 8.36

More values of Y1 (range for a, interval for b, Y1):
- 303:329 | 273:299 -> 8.14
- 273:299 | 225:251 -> 7.28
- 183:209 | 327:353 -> 8.14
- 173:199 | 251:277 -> 6.62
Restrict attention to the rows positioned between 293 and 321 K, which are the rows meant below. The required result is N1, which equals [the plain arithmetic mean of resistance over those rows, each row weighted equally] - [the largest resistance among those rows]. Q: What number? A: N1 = -0.104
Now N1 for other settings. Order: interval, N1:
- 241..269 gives -0.420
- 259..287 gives -0.318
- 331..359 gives -0.100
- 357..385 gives -0.094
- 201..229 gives -0.076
